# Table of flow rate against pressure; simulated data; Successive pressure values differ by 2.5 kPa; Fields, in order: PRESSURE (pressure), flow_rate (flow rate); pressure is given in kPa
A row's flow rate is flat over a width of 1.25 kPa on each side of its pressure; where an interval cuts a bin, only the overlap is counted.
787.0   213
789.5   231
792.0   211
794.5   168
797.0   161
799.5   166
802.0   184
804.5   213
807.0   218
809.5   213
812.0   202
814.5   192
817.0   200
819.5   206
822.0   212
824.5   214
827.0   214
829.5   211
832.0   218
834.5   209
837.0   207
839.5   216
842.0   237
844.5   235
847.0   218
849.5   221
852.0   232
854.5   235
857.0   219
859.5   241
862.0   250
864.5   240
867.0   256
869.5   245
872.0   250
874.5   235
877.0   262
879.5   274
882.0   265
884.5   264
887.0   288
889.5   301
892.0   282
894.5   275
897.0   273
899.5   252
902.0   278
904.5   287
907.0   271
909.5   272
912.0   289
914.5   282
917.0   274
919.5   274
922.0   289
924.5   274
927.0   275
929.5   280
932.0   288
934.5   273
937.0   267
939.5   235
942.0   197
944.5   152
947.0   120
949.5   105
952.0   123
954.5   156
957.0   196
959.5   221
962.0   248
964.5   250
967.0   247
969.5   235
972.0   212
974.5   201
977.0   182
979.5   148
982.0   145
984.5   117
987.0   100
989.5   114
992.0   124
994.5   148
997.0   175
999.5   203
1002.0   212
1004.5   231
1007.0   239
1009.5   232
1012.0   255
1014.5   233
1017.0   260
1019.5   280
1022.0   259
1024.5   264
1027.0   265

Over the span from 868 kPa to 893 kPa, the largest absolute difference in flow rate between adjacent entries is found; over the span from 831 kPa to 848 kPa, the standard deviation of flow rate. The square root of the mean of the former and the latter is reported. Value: 4.4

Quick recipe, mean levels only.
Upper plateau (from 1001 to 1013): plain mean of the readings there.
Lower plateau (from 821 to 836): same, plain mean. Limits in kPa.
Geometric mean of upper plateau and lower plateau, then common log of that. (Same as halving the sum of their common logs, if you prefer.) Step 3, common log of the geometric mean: 2.35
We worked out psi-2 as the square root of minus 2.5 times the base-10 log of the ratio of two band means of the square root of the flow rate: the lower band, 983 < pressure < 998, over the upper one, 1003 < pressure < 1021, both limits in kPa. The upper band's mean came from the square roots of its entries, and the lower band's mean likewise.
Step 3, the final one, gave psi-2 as 0.60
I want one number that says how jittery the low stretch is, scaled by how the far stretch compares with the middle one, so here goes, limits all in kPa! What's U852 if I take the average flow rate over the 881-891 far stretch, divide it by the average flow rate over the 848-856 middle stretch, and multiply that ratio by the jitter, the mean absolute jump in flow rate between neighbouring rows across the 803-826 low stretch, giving 8.1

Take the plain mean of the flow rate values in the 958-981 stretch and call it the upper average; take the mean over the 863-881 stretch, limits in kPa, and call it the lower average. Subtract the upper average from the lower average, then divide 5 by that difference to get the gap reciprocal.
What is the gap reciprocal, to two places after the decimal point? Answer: 0.14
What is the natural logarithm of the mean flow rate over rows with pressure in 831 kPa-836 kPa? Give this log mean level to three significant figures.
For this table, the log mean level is 5.36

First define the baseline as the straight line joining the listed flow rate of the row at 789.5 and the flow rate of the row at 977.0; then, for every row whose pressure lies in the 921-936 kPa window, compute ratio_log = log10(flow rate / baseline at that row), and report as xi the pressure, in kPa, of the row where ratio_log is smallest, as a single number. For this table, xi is 924.5 kPa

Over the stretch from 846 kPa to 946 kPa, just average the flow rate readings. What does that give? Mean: 258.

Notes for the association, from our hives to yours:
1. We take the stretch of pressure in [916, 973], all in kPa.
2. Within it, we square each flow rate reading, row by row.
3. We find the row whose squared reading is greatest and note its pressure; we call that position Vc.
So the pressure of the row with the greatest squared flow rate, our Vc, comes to 922.0 kPa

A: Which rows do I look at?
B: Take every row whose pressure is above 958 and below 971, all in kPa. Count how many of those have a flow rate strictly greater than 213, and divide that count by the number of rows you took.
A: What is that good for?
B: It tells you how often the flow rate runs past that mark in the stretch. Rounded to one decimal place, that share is 1.0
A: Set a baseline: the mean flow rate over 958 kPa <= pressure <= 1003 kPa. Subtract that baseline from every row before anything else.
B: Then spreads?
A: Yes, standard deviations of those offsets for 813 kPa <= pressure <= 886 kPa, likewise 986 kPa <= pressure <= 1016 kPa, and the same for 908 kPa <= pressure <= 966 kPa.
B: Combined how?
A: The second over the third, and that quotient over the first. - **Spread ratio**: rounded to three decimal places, 0.041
